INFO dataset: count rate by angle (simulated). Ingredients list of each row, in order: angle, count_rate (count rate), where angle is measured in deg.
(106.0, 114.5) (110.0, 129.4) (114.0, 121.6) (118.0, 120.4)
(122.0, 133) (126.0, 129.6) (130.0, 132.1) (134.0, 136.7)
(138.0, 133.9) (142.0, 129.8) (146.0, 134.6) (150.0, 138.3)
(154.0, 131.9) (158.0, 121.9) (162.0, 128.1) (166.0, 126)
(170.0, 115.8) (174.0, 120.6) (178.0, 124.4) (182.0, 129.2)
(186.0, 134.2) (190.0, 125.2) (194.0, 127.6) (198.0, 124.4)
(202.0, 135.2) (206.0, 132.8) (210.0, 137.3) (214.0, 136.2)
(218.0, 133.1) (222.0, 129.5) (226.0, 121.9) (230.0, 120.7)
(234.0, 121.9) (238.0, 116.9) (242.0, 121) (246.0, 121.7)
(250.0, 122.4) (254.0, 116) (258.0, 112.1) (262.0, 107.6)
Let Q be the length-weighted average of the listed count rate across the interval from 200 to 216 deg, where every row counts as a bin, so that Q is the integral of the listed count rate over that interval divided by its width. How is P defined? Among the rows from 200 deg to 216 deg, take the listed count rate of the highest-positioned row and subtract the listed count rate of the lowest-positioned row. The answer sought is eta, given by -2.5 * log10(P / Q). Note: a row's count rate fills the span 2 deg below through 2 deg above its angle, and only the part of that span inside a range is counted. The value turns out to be 5.3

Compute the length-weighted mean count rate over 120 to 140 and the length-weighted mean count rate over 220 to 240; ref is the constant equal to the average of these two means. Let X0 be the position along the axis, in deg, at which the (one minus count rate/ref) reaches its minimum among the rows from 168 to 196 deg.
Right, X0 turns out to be 186.0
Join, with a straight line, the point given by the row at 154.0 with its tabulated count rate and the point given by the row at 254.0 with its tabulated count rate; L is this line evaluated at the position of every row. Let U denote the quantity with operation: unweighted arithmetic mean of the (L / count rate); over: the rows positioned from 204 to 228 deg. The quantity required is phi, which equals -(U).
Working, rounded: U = 0.93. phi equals -0.93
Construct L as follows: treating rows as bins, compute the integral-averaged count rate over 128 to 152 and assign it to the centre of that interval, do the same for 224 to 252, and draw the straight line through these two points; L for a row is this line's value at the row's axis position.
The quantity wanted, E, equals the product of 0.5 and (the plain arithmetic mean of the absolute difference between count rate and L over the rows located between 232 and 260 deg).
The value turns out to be 1.35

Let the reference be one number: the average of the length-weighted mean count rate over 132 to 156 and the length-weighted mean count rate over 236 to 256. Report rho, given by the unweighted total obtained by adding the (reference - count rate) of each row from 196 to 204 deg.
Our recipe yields -6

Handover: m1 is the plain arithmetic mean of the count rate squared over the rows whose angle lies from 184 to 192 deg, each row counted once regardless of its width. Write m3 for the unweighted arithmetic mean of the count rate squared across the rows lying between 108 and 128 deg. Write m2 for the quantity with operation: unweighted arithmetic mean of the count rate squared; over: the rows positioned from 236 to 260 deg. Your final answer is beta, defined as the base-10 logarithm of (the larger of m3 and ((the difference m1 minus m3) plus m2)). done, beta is 4.21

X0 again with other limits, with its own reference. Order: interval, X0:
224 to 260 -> 250.0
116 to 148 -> 134.0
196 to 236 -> 210.0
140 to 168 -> 150.0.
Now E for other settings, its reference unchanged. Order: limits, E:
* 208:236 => 3.06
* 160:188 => 3.06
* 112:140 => 3.50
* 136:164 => 1.77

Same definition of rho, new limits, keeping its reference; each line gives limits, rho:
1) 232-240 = 15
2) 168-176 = 17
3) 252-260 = 26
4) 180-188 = -10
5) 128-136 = -15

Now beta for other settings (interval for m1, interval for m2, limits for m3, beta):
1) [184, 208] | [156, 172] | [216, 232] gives 4.21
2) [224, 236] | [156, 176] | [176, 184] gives 4.21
